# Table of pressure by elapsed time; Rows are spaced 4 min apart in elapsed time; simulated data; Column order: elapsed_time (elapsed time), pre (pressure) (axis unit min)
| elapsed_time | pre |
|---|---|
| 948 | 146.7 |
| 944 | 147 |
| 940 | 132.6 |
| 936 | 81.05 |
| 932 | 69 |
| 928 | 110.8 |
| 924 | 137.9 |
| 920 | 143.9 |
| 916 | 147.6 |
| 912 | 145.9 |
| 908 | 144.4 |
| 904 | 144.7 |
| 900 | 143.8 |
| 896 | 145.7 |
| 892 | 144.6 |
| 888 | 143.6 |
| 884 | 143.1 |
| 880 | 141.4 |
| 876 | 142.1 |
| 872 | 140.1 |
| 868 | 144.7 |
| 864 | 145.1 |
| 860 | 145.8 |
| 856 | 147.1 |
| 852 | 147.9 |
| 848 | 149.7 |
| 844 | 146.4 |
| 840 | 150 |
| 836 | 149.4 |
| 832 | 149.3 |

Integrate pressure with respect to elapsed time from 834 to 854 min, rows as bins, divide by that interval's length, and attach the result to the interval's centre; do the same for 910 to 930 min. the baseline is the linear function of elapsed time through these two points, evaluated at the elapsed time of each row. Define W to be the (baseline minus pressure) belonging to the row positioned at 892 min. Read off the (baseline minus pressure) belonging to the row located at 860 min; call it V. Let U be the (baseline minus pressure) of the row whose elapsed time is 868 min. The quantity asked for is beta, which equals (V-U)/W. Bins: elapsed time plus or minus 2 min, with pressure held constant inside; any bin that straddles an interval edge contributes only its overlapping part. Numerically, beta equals 0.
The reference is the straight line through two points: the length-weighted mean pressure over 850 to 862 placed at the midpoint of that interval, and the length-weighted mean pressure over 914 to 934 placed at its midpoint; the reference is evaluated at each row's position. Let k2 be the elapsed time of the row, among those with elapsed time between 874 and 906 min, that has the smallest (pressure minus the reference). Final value 876 min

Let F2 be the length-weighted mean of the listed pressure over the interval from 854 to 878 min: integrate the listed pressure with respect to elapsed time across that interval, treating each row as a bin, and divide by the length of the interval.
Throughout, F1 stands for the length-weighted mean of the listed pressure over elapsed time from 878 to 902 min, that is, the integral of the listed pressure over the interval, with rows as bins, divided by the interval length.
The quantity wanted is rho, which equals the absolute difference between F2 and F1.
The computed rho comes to 0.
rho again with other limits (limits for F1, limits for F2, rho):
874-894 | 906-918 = 3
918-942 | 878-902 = 31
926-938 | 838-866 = 60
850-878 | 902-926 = 1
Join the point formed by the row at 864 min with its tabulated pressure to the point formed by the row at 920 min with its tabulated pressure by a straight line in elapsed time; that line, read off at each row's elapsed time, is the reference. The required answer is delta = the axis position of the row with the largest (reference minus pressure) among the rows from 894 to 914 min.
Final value 900 min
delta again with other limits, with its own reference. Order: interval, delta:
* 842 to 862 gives 860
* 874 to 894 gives 880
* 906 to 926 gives 924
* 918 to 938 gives 932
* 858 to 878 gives 872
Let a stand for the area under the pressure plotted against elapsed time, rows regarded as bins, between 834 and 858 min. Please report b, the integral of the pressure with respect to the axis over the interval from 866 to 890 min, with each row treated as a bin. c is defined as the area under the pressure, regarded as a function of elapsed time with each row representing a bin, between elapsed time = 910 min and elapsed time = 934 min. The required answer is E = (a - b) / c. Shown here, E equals 0.05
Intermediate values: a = 3562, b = 3420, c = 3020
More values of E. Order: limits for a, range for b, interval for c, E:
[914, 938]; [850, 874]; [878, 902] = -0.21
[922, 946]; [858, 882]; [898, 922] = -0.21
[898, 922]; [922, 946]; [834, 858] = 0.22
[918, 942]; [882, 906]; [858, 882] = -0.22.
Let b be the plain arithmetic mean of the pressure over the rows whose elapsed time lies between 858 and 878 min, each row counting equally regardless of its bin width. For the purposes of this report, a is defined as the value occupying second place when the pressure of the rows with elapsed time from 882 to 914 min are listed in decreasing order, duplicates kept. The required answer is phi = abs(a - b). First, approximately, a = 145.7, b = 144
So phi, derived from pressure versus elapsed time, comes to 2.1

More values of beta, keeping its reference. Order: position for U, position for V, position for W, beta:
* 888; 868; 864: 3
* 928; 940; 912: 3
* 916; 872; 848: -9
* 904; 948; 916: 1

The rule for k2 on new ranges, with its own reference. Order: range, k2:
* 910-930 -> 928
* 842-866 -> 844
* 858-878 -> 872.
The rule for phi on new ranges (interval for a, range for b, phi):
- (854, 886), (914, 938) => 30.8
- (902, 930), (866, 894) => 3.1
